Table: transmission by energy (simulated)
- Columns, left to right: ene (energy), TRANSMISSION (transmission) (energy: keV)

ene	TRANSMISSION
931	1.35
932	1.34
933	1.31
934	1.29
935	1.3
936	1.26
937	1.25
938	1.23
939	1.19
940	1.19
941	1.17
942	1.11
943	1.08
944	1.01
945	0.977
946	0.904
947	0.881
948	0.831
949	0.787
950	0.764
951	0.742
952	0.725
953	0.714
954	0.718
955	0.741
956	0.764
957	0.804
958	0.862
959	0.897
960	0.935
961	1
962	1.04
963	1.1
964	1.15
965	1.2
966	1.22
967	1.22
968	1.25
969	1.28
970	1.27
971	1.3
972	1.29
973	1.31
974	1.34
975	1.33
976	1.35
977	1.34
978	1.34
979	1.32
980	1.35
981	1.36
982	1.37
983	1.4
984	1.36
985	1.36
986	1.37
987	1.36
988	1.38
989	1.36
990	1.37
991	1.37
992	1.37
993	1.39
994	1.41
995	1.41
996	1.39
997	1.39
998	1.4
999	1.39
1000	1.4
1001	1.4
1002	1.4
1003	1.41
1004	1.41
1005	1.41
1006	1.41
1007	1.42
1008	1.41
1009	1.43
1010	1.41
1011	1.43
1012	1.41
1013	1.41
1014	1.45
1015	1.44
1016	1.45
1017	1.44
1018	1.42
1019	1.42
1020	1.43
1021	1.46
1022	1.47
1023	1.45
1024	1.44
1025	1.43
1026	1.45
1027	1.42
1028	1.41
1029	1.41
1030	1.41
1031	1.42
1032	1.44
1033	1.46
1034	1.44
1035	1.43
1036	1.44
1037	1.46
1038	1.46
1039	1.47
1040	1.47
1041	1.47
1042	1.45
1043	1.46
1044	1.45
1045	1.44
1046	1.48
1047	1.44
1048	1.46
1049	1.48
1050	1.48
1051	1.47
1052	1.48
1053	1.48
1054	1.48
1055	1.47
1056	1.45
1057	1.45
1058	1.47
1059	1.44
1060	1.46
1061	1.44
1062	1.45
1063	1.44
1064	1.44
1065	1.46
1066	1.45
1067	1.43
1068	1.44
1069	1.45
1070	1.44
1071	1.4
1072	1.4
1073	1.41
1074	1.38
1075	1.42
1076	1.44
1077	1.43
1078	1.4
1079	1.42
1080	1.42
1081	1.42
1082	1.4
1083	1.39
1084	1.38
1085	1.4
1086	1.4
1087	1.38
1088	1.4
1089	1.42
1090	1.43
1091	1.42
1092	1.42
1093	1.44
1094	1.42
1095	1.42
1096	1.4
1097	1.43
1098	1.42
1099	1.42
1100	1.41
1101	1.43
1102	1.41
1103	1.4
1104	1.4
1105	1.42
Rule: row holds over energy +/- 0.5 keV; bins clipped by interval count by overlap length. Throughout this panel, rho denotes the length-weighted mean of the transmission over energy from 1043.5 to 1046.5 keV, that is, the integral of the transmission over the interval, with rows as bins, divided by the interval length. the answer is 1.46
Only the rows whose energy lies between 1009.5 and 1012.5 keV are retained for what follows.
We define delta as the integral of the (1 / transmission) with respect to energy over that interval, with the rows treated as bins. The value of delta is 2.12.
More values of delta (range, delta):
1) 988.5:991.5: 2.20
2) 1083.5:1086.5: 2.15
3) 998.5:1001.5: 2.15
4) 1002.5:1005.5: 2.13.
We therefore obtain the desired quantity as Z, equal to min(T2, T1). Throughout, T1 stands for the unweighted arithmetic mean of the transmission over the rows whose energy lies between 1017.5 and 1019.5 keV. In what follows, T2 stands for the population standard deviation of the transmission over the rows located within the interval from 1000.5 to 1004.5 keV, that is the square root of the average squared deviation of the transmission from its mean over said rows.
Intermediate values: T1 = 1.42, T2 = 0.005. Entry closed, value 0.005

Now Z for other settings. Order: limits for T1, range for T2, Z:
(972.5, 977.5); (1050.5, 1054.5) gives 0.004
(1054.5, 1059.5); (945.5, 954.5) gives 0.067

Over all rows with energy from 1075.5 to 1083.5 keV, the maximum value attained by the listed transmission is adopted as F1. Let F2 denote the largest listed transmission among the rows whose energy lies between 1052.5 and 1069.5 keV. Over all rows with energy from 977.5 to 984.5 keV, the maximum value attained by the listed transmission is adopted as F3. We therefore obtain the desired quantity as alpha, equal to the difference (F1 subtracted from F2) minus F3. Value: -1.36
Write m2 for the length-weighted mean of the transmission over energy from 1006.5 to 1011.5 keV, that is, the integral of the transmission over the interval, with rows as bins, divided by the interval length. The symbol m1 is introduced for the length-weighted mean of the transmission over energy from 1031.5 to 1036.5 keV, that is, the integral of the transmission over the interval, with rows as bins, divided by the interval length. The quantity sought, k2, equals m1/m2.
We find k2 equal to 1.02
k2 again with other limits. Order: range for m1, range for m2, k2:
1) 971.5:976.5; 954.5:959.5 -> 1.63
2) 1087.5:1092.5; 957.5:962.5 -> 1.50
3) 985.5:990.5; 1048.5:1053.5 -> 0.93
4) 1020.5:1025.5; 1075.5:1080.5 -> 1.02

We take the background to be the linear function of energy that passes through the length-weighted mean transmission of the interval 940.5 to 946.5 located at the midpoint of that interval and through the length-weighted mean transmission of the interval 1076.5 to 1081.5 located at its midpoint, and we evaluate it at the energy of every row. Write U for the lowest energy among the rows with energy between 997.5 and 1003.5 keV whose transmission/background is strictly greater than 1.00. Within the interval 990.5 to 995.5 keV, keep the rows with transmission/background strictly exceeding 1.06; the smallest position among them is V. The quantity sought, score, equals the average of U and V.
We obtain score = 994.5 keV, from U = 998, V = 991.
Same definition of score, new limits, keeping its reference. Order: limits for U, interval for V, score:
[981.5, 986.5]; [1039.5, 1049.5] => 1011.0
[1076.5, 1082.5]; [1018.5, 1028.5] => 1048.0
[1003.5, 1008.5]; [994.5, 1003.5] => 999.5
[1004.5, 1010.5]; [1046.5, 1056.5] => 1026.0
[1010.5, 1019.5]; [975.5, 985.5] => 993.5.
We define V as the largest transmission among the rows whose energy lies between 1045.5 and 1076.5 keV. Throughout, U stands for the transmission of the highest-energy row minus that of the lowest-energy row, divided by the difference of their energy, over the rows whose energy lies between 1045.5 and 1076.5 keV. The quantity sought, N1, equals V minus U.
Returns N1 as 1.48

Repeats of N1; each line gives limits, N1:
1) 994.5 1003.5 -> 1.41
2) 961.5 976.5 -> 1.33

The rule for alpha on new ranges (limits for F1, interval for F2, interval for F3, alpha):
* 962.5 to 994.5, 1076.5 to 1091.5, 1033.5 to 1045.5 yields -1.45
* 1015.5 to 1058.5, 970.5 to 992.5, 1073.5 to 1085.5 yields -1.52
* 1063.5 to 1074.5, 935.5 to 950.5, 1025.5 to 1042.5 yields -1.67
